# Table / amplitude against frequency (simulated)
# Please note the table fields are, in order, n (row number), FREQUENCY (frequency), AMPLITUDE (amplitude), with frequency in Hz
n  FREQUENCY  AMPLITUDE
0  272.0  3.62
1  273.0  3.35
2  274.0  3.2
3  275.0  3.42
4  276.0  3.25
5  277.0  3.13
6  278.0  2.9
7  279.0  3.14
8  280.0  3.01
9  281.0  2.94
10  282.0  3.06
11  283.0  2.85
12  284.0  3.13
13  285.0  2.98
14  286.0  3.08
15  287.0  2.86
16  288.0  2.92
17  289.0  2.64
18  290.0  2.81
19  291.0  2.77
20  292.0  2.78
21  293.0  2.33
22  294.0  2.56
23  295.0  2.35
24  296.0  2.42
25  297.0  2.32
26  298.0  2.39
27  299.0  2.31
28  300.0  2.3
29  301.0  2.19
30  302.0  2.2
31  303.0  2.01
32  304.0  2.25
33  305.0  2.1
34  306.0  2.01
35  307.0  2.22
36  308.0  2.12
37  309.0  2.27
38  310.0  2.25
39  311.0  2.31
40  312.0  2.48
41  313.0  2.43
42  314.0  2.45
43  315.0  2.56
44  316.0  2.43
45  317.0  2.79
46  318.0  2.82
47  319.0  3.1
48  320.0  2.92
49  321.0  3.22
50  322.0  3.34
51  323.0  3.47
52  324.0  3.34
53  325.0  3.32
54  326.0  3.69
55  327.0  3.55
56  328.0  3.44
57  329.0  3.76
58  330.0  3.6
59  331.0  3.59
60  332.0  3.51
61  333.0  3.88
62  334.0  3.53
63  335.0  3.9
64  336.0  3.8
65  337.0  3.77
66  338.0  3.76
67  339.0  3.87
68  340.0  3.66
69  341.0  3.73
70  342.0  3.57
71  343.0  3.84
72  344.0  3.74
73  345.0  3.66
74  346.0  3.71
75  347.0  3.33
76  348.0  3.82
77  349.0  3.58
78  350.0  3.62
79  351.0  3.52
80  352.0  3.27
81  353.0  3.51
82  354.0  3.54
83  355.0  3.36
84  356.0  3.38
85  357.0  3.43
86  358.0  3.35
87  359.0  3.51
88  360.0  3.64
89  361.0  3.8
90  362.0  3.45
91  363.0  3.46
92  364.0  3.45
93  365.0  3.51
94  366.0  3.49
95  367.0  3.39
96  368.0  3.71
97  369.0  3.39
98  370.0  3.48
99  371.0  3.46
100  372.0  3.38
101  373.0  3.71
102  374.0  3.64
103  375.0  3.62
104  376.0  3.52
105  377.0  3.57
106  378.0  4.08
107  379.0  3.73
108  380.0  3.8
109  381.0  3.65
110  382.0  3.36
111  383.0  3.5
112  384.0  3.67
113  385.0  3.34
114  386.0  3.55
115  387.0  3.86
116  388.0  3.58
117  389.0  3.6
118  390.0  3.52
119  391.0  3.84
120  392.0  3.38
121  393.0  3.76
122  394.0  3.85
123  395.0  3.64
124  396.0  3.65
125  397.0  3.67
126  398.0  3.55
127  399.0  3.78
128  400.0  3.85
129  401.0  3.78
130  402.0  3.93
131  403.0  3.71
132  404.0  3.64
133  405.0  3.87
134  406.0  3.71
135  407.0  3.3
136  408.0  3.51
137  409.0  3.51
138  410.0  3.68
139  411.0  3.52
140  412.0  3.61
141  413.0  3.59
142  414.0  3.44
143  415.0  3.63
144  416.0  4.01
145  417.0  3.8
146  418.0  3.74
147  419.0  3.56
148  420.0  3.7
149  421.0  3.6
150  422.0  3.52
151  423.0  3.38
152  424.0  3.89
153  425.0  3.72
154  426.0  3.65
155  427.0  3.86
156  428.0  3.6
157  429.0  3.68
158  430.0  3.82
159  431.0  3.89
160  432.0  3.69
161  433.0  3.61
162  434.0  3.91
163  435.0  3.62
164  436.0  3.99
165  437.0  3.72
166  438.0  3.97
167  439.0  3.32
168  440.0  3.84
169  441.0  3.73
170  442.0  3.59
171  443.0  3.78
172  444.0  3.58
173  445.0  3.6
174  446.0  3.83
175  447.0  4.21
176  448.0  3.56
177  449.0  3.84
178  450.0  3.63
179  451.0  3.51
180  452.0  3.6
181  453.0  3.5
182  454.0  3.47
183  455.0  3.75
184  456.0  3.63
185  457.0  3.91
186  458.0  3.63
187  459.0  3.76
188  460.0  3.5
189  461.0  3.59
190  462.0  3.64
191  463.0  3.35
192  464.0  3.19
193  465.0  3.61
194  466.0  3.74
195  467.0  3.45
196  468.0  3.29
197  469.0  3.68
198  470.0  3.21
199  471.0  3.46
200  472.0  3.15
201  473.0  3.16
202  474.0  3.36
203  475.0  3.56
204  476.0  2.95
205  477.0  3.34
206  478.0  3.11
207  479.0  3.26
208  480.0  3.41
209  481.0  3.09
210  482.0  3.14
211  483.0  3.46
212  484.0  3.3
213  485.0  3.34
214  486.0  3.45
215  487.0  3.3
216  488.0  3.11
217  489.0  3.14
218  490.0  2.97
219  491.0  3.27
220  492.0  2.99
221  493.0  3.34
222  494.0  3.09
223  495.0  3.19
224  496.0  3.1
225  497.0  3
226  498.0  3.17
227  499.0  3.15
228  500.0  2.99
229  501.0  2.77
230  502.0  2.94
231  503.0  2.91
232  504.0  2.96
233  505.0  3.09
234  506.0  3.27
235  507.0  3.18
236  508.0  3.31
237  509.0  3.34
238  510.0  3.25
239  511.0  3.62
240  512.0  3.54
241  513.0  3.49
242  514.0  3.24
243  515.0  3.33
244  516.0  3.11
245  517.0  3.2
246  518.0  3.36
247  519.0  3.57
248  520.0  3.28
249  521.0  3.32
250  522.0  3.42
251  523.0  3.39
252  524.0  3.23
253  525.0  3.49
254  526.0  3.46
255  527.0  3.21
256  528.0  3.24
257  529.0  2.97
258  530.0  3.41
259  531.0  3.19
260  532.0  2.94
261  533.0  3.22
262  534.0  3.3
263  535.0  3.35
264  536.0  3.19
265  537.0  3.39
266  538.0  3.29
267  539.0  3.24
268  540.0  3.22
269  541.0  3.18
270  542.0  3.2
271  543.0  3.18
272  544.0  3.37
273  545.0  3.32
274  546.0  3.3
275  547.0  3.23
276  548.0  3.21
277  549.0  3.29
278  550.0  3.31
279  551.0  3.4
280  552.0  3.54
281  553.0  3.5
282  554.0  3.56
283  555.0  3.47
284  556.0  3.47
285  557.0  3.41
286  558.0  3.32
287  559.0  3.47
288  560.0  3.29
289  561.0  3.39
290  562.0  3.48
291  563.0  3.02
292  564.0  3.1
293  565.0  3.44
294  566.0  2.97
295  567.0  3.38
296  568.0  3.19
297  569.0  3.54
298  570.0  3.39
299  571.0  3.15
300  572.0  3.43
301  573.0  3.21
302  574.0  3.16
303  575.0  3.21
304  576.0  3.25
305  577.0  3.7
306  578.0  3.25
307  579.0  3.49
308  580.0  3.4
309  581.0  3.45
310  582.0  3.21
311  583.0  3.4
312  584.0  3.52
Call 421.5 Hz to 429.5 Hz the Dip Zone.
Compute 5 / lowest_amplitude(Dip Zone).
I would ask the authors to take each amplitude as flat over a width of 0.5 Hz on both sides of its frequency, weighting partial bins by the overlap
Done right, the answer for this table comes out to 1.48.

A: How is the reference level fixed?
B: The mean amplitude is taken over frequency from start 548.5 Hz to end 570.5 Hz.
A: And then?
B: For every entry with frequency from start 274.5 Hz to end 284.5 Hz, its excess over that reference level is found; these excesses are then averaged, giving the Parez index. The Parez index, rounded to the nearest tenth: -0.3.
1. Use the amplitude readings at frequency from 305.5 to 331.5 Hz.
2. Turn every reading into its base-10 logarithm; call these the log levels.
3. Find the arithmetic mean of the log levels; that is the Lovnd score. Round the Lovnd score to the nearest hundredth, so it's 0.45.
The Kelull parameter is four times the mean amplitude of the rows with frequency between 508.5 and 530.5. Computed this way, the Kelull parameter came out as 13.4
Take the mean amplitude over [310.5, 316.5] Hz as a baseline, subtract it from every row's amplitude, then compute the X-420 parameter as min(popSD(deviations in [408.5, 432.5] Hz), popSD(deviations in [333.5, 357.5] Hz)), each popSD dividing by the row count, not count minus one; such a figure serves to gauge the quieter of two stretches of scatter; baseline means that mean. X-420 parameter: 0.150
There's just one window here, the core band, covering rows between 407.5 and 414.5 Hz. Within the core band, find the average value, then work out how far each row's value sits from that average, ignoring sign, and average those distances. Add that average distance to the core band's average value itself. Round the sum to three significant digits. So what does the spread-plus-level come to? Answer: 3.62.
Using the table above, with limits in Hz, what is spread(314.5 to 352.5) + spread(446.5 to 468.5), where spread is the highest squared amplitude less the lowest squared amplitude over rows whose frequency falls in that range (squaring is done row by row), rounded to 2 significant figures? 17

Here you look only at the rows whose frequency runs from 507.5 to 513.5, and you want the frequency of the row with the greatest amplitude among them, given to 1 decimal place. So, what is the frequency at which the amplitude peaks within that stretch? 511.0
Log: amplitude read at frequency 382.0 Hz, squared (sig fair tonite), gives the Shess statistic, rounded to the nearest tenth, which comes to 11.3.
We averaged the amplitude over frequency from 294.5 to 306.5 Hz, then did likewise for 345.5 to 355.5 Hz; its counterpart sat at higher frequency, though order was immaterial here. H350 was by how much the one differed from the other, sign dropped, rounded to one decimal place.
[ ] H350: 1.3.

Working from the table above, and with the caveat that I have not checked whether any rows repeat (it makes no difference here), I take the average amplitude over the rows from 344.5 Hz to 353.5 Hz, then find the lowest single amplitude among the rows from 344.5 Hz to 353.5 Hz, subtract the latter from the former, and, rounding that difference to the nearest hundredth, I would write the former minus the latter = 0.29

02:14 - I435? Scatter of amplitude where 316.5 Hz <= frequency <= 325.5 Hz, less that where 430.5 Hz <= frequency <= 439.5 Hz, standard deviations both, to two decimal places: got 0.03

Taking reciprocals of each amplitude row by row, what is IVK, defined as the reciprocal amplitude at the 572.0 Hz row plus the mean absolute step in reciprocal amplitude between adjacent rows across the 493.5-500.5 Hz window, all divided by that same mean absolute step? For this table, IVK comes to 27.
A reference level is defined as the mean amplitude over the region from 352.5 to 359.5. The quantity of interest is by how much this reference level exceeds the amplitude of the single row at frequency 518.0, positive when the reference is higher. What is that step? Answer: 0.08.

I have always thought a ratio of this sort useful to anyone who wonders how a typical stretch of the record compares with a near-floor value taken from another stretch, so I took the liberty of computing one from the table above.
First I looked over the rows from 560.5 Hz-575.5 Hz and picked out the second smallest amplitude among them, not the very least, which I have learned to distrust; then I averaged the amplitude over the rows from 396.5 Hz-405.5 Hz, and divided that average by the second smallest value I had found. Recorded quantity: 1.24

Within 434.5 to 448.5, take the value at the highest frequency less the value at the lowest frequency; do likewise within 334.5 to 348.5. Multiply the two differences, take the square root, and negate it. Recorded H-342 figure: -0.069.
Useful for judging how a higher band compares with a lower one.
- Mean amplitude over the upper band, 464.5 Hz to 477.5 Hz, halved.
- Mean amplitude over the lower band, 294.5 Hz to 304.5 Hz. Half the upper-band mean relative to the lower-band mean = 0.74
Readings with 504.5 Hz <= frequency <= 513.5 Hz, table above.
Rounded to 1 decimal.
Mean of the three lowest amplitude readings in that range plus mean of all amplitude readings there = 6.5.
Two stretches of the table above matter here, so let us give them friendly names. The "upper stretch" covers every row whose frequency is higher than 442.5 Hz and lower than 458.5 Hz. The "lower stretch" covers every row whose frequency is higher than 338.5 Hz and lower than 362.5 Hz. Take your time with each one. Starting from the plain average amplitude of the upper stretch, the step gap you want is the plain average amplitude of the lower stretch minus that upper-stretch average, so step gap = -0.11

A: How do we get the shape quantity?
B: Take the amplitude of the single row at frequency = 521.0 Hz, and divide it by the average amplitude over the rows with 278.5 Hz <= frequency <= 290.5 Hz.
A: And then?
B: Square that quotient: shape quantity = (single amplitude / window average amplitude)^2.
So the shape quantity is 1.27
